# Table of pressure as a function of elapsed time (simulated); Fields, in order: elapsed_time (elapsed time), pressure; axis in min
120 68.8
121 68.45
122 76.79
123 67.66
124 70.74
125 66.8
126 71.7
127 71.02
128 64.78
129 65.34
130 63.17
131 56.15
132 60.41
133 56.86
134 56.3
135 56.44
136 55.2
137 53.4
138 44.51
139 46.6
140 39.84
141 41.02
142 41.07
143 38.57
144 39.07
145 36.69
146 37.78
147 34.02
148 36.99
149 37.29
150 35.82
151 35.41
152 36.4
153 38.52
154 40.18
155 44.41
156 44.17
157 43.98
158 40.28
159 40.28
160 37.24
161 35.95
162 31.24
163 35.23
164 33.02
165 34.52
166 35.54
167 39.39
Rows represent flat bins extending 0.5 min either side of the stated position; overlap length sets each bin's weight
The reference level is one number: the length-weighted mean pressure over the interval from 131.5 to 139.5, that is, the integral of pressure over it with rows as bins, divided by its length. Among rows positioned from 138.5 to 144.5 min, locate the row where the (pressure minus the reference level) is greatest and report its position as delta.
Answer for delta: 139 min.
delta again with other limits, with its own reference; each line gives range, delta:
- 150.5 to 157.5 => 155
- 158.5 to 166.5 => 159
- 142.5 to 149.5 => 144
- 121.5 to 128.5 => 122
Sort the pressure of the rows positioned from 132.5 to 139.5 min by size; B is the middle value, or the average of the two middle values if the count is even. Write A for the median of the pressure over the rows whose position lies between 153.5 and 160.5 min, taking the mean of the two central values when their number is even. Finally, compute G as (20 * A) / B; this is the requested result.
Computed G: 15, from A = 40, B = 55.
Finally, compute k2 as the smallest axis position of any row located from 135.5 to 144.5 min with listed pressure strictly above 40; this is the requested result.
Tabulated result 136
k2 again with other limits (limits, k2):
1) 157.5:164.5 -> 158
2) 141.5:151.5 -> 142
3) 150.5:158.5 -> 154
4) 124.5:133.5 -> 125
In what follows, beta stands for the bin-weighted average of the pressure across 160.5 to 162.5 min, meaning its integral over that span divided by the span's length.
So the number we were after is 33.6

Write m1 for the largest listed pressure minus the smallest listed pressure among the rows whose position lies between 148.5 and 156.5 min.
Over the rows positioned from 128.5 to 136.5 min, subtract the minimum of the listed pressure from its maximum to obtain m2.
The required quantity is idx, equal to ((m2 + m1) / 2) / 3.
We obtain 3.2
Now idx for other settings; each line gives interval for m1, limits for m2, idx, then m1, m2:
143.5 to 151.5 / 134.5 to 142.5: 3.6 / 5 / 16.6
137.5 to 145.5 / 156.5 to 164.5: 3.8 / 10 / 12.7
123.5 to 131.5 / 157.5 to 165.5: 4.1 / 16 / 9.0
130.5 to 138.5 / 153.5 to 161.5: 4.1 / 16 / 8.5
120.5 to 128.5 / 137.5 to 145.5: 3.7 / 12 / 9.9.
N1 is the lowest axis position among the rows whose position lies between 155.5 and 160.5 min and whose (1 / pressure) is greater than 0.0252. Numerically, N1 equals 160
